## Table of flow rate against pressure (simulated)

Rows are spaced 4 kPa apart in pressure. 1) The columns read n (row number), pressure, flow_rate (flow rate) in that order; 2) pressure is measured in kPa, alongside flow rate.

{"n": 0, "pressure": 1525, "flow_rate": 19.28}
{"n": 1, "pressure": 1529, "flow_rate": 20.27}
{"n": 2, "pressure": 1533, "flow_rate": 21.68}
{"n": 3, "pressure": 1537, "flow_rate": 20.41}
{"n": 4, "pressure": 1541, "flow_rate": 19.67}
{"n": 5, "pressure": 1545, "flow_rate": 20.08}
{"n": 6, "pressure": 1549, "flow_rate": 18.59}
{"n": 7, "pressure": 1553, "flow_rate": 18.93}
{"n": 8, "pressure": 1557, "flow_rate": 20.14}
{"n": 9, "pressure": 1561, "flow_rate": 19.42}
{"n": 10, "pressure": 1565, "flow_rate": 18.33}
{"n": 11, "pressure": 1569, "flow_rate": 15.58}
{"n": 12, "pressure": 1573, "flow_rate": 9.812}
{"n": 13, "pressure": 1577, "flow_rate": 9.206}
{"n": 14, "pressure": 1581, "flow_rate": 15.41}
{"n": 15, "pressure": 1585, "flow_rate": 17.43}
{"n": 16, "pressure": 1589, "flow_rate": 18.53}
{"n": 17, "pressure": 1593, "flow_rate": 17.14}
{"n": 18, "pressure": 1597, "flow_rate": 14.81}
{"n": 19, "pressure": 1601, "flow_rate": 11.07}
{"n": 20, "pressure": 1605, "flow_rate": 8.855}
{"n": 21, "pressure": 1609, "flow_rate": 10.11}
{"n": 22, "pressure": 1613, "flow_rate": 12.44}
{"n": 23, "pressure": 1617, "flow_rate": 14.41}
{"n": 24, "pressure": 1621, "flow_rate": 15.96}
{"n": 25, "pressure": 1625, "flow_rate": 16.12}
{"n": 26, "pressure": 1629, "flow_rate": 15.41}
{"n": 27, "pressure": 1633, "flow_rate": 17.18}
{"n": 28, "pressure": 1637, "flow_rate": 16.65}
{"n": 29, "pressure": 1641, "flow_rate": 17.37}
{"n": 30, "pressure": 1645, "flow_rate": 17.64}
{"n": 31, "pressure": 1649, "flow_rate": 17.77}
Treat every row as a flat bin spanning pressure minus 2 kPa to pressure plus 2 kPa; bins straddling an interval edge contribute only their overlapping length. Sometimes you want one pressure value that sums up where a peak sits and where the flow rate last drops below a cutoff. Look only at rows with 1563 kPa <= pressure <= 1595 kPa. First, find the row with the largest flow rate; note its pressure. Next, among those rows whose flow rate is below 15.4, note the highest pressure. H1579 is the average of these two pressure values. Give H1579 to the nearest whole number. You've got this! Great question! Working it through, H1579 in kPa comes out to 1583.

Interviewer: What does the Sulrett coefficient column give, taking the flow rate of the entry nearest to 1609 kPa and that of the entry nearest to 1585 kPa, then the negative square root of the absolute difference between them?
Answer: -2.7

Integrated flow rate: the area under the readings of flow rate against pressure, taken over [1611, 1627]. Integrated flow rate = 236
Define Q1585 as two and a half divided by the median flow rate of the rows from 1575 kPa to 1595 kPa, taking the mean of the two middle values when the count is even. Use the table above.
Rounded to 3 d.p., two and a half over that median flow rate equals 0.146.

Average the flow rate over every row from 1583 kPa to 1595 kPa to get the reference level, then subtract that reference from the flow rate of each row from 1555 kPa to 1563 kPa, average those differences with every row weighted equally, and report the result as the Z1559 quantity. 2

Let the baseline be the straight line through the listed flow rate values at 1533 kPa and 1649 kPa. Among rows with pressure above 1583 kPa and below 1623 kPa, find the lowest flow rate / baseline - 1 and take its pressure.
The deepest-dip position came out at 1605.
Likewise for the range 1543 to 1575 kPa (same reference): 1573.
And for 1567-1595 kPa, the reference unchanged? 1577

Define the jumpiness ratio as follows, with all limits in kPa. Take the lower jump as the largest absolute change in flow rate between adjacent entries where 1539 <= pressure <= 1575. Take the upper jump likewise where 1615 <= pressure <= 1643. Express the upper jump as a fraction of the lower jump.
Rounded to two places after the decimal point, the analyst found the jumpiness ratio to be 0.31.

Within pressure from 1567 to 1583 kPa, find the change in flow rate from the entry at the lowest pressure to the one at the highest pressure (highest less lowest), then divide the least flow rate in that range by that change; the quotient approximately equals -54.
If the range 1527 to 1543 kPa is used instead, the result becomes -33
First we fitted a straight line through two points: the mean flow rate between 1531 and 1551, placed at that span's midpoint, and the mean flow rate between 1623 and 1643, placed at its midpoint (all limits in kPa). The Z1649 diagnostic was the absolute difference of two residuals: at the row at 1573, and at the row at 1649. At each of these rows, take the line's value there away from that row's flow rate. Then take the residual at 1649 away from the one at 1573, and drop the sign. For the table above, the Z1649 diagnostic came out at 11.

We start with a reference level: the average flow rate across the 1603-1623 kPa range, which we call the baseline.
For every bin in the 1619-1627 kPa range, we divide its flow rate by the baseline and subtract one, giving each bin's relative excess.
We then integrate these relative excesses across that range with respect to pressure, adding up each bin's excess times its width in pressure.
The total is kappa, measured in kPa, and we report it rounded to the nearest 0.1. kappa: 2.4 kPa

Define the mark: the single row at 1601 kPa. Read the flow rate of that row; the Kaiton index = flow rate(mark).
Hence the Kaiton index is 11.07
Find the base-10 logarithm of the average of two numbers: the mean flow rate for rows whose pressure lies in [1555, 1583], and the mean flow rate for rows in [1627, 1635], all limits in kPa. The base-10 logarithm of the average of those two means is 1.200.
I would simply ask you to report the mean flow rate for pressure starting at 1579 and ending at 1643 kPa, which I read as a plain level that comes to 14.9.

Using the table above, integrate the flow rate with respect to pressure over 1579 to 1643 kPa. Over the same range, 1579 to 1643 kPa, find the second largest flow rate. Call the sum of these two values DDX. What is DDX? 973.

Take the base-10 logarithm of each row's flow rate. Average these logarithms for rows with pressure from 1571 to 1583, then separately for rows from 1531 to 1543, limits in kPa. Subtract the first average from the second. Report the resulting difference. 0.265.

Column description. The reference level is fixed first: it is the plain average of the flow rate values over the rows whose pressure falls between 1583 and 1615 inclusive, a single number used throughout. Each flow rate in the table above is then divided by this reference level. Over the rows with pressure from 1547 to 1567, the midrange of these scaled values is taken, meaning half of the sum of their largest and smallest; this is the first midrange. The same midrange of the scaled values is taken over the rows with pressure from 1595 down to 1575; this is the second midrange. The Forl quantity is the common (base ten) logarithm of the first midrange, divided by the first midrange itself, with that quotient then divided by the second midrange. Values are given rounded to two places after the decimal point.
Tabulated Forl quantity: 0.10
